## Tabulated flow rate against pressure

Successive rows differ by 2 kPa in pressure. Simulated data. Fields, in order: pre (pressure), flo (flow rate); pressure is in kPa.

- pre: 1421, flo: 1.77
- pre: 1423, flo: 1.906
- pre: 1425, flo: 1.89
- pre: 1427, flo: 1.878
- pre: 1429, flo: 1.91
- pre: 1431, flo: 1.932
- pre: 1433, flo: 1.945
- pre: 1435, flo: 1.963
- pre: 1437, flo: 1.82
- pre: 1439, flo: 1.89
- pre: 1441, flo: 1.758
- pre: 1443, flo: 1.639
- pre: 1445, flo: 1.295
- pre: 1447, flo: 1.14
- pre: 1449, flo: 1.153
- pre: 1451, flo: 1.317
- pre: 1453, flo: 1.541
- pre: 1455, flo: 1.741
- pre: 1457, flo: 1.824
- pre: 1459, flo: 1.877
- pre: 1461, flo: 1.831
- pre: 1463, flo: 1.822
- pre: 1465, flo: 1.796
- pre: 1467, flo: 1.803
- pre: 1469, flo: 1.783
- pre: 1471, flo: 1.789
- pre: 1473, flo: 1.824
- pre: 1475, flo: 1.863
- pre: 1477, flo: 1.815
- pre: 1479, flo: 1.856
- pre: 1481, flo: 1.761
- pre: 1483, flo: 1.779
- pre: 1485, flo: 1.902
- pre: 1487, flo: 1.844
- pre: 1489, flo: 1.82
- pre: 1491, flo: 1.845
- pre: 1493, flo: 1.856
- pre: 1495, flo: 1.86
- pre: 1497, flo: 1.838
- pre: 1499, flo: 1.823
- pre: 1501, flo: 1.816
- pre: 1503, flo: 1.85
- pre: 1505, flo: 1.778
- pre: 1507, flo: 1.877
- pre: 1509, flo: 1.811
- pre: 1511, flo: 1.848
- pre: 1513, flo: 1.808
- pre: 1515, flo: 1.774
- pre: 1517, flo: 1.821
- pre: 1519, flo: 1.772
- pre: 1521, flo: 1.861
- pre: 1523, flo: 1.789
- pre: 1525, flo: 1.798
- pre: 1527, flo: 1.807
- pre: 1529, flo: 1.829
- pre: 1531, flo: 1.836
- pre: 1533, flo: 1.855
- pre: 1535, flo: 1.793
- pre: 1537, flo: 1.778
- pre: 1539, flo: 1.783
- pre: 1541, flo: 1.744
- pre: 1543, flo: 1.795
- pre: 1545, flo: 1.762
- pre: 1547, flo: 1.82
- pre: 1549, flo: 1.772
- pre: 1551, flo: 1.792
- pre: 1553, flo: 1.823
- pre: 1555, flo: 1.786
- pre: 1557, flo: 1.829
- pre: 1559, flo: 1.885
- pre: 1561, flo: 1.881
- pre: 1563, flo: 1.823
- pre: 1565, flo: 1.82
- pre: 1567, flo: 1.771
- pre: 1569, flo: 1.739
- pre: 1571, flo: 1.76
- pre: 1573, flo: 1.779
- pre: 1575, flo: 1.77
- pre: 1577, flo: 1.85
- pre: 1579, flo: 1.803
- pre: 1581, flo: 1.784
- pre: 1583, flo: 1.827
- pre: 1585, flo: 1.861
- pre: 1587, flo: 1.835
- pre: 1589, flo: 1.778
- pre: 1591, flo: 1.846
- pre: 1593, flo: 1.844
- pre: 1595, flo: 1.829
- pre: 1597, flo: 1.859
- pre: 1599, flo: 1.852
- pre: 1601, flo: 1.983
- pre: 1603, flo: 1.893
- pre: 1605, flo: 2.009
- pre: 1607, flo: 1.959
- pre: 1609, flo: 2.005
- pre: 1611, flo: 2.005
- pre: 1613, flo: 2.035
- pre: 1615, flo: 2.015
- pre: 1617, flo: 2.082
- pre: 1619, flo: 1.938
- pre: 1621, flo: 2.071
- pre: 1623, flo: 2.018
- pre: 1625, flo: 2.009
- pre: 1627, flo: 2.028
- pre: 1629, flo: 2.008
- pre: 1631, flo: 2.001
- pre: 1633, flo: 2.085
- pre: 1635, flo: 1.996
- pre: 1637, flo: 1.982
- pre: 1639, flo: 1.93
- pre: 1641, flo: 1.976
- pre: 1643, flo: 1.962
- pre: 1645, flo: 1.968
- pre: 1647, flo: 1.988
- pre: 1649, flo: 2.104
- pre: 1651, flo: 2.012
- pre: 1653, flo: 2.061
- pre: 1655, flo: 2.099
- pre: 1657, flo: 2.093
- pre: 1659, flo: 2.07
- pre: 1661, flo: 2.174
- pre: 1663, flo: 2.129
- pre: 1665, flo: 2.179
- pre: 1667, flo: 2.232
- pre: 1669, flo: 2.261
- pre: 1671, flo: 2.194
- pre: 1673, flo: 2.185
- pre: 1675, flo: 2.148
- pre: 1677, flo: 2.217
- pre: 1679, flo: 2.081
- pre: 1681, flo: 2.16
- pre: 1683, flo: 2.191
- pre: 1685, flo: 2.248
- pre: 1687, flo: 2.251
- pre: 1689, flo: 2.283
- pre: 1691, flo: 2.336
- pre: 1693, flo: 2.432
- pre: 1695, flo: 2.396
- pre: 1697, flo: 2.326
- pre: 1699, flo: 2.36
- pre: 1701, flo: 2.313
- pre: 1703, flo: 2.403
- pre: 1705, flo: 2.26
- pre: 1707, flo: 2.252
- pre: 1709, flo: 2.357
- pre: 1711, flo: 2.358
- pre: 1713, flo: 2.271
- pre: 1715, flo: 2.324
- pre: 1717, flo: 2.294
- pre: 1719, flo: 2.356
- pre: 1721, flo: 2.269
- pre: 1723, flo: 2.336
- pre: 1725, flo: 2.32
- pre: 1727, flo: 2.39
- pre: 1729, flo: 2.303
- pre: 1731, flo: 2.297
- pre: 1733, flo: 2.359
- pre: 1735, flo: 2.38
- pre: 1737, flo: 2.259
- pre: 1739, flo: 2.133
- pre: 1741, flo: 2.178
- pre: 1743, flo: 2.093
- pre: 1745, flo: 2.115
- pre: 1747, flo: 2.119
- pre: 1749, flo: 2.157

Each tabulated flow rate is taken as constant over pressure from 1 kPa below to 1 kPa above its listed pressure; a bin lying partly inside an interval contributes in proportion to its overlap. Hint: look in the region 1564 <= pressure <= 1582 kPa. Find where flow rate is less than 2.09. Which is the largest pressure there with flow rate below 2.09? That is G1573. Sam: 1581 kPa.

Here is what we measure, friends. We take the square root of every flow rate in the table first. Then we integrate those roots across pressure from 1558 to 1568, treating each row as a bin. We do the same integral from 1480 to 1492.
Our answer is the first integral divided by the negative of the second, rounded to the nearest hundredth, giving -0.84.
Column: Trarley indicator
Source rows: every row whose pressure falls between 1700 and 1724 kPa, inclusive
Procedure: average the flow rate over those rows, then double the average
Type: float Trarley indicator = 4.63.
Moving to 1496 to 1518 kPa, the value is 3.64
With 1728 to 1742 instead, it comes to 4.55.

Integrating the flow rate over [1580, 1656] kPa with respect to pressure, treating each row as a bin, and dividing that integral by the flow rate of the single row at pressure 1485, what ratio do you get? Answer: 78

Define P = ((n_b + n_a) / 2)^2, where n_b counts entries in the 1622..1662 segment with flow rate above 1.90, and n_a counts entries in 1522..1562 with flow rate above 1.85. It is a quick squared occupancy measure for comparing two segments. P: 132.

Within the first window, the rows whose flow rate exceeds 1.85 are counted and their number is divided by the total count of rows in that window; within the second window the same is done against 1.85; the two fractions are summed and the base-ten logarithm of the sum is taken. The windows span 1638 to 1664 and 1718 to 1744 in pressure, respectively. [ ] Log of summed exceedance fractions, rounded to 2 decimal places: 0.30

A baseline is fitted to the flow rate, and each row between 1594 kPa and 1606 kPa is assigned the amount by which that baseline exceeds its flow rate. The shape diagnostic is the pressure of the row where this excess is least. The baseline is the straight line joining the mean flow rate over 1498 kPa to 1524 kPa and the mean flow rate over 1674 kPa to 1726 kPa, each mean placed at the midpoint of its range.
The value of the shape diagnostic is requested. 1605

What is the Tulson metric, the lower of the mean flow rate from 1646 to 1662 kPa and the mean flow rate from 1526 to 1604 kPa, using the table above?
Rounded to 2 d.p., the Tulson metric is 1.82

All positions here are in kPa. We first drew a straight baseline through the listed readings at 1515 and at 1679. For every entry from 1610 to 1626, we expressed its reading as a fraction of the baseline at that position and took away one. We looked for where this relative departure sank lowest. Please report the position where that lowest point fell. 1619 kPa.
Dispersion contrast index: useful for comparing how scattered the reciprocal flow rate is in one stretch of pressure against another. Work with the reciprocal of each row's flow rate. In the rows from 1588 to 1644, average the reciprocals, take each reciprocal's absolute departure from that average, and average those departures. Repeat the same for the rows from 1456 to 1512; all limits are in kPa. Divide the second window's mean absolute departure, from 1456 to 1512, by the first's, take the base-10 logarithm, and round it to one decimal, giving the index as -0.3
